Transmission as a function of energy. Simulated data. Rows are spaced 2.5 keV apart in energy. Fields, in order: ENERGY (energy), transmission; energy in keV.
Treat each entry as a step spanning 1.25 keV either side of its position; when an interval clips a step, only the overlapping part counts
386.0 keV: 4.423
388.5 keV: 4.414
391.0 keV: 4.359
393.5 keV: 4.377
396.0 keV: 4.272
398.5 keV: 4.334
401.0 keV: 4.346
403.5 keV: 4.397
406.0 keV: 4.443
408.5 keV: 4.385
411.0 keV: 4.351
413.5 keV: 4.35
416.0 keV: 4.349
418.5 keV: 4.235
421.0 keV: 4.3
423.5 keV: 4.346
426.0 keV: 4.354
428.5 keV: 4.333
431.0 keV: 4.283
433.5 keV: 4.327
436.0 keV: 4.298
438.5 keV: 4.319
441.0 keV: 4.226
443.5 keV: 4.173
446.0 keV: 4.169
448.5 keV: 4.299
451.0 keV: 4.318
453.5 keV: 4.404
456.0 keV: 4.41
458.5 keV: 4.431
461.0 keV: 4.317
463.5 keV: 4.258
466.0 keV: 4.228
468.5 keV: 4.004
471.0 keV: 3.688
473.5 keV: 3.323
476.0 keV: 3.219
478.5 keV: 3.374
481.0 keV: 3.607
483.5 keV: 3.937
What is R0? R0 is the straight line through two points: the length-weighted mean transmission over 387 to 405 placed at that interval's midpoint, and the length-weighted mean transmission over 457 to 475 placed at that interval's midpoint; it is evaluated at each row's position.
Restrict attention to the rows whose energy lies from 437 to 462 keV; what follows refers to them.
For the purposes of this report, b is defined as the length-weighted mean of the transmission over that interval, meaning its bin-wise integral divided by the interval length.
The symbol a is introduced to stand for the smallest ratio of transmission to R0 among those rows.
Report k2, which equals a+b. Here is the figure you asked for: 5.32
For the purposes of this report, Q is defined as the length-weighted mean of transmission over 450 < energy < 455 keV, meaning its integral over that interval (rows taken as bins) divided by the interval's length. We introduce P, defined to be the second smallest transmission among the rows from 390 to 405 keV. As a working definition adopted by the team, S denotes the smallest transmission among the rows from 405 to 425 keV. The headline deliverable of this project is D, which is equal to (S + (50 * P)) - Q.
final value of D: 217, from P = 4.334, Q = 4.37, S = 4.235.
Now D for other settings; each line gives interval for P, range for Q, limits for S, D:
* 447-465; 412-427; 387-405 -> 215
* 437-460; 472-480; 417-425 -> 210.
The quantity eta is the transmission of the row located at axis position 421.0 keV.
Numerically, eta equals 4.3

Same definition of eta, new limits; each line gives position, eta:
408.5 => 4.385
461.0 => 4.317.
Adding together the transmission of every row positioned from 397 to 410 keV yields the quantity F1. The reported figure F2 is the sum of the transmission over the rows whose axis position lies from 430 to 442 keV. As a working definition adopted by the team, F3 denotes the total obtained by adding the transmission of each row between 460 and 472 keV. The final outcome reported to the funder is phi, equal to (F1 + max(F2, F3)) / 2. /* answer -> 21.7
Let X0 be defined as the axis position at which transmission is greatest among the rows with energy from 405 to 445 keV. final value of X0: 406.0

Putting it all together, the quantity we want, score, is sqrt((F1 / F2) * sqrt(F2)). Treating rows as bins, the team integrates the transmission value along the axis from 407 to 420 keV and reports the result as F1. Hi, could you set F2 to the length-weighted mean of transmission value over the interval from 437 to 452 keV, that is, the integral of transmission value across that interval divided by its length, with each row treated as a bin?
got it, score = 5.2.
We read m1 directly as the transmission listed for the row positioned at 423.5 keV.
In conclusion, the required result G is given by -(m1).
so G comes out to -4.35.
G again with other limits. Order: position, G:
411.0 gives -4.35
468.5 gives -4.00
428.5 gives -4.33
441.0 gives -4.23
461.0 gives -4.32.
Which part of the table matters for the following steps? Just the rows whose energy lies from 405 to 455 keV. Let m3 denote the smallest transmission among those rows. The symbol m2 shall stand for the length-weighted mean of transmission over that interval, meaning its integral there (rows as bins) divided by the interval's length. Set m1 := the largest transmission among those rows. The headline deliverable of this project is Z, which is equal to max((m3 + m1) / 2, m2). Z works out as 4.31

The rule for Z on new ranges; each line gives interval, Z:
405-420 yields 4.35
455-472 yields 4.20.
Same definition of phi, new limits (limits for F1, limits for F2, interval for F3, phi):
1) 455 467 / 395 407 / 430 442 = 21.7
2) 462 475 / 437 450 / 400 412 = 20.7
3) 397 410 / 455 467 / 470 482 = 21.8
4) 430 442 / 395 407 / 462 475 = 21.6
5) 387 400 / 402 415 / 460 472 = 21.8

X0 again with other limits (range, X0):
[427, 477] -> 458.5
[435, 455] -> 453.5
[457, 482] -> 458.5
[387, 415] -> 406.0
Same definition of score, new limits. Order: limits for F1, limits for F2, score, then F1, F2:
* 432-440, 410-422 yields 4.1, 34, 4.317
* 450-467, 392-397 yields 6.0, 74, 4.329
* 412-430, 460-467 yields 6.1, 78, 4.267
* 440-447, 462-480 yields 3.9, 29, 3.734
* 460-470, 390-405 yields 4.5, 42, 4.349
